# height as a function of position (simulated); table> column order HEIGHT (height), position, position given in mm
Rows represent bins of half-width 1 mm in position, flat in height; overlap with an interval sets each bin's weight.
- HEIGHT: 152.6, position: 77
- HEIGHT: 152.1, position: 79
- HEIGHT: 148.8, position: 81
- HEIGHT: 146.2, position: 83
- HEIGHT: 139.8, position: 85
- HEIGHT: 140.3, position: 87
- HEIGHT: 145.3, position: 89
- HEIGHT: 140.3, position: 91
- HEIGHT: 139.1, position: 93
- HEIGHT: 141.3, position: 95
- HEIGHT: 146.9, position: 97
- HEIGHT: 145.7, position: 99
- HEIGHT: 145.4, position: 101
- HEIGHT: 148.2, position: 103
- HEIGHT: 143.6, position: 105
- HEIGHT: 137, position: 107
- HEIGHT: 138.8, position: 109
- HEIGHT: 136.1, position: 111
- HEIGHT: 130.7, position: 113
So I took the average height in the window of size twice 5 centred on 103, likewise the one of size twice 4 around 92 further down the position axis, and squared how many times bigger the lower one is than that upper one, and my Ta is 0.97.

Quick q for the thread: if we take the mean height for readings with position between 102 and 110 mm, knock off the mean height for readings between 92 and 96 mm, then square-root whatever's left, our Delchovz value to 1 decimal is 1.3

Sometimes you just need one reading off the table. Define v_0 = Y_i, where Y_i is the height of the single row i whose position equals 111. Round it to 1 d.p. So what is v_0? 136.1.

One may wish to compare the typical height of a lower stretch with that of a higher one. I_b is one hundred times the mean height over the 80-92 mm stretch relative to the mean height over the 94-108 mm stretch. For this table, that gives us 100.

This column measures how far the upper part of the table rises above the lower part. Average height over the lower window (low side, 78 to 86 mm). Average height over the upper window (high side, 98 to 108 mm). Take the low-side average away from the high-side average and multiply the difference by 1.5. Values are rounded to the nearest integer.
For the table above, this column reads -4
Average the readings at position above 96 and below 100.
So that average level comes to 146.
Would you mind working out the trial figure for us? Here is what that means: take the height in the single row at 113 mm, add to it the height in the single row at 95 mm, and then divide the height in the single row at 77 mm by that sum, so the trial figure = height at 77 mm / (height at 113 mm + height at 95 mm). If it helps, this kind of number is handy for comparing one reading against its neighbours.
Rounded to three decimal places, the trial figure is 0.561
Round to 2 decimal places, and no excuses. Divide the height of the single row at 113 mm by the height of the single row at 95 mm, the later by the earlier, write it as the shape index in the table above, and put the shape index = 0.92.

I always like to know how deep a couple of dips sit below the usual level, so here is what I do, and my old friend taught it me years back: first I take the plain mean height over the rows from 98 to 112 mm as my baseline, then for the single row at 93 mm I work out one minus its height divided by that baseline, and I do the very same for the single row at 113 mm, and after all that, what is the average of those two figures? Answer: 0.051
